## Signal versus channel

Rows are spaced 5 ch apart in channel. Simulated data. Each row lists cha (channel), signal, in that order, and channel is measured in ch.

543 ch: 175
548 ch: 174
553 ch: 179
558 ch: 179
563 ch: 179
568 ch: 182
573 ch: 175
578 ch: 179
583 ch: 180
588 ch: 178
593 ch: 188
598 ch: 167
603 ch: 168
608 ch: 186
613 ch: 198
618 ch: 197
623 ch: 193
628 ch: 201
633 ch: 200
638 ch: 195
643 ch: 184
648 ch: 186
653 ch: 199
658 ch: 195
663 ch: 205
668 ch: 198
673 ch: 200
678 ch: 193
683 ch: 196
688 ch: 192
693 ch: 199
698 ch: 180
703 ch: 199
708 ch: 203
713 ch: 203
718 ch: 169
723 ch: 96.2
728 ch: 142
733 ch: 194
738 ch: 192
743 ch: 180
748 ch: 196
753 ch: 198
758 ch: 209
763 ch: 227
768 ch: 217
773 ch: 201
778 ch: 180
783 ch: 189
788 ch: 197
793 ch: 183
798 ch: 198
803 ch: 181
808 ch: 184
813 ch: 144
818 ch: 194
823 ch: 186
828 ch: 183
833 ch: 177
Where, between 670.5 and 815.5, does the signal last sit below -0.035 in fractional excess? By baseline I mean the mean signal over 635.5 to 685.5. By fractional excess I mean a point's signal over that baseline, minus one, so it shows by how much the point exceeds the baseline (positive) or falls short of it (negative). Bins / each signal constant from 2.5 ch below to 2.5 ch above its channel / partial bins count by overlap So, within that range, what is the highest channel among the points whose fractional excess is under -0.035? 813 ch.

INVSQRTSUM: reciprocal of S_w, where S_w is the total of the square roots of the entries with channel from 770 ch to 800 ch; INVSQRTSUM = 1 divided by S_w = 0.0121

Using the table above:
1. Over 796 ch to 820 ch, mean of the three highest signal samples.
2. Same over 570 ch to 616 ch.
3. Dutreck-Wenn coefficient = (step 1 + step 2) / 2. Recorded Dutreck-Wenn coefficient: 191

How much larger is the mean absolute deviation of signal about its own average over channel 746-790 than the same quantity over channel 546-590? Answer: 9.0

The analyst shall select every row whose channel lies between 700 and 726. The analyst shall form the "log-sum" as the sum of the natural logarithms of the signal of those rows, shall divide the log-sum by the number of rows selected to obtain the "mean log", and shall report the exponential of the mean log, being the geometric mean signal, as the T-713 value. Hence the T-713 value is 168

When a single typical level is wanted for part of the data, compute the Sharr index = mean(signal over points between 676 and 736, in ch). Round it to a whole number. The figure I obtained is 181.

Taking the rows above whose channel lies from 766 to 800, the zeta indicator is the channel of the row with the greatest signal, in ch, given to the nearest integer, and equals 768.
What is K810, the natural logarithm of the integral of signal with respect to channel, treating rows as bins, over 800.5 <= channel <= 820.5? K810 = 8.16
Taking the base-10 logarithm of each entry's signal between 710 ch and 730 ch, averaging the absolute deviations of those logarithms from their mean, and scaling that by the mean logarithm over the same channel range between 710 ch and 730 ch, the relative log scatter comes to 0.046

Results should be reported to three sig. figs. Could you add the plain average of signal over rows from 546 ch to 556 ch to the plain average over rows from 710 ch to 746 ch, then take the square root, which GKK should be 18.6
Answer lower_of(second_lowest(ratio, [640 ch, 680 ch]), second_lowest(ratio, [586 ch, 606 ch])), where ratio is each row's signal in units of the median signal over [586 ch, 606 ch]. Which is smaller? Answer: 0.97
